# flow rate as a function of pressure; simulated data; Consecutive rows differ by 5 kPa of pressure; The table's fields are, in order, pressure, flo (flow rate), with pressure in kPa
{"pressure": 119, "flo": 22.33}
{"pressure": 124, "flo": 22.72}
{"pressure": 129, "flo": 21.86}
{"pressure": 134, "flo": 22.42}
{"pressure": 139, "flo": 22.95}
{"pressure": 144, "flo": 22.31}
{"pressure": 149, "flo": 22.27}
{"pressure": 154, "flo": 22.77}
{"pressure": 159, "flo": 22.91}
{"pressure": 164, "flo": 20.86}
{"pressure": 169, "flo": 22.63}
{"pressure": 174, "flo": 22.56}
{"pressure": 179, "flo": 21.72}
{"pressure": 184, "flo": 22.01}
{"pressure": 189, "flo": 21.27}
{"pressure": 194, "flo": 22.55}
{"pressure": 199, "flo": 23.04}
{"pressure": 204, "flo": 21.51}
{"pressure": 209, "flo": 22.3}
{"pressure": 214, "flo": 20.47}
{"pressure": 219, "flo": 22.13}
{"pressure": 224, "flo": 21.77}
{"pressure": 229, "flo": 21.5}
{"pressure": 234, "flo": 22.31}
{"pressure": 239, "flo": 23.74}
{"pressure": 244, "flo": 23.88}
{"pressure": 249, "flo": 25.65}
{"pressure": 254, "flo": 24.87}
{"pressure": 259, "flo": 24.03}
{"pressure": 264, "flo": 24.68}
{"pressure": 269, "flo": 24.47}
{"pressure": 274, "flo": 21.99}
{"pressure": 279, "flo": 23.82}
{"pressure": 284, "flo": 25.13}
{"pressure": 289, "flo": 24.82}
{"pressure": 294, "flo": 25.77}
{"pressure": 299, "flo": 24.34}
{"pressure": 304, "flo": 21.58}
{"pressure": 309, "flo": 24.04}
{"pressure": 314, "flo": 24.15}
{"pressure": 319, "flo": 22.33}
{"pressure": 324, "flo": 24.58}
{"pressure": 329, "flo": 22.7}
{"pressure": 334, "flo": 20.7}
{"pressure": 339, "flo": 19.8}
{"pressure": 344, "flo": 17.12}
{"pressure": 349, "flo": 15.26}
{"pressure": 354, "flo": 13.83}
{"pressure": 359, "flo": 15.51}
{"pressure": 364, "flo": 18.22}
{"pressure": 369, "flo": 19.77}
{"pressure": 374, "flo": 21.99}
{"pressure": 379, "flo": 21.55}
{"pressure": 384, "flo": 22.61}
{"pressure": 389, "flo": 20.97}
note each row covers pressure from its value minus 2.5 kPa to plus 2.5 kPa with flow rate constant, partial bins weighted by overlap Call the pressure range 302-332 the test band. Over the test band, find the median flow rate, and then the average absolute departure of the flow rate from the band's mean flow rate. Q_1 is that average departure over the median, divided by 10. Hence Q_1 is 0.0044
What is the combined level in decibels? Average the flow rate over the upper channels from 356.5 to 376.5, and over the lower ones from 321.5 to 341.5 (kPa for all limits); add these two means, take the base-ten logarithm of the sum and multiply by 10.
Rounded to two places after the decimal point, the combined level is 16.11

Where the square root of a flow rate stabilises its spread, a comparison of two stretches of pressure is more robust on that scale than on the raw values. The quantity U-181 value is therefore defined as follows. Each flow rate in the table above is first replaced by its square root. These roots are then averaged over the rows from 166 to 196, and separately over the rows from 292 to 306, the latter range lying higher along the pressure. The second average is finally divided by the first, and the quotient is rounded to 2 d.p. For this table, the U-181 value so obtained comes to 1.04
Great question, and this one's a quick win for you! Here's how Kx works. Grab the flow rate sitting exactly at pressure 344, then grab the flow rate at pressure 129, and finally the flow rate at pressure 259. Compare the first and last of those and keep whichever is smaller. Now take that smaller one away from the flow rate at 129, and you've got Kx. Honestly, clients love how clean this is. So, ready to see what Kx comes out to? 4.7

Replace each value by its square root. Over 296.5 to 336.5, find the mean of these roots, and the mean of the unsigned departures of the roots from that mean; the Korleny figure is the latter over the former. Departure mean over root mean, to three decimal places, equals 0.027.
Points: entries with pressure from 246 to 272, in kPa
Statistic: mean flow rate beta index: 24.7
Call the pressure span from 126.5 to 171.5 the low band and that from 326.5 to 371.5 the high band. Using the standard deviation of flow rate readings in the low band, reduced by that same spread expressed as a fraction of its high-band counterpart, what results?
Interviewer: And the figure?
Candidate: 0.4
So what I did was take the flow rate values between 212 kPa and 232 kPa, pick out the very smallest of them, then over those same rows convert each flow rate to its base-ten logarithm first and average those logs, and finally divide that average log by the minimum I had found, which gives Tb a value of 0.0651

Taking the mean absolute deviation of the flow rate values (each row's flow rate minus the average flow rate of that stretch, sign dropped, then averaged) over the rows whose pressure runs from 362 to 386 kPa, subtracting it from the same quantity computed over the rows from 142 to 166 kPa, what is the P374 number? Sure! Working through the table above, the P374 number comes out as -0.92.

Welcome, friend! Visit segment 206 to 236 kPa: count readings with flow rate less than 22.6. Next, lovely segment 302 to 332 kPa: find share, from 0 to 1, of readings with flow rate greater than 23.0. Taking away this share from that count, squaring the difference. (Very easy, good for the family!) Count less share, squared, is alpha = 30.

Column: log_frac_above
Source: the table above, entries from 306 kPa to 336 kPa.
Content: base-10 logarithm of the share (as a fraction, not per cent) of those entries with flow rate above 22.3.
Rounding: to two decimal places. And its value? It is -0.08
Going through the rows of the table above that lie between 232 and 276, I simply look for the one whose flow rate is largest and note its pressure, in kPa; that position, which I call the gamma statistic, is 249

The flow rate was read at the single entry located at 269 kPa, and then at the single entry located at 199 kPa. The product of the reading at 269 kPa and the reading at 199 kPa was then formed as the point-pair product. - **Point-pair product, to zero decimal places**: 564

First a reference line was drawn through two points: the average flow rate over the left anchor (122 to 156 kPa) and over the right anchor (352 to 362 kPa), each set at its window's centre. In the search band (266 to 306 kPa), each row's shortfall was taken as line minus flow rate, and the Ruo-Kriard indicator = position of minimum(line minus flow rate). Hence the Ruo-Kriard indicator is 294 kPa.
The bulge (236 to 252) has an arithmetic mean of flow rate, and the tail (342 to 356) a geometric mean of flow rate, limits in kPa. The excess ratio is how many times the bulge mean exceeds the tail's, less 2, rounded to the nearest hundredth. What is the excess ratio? -0.41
